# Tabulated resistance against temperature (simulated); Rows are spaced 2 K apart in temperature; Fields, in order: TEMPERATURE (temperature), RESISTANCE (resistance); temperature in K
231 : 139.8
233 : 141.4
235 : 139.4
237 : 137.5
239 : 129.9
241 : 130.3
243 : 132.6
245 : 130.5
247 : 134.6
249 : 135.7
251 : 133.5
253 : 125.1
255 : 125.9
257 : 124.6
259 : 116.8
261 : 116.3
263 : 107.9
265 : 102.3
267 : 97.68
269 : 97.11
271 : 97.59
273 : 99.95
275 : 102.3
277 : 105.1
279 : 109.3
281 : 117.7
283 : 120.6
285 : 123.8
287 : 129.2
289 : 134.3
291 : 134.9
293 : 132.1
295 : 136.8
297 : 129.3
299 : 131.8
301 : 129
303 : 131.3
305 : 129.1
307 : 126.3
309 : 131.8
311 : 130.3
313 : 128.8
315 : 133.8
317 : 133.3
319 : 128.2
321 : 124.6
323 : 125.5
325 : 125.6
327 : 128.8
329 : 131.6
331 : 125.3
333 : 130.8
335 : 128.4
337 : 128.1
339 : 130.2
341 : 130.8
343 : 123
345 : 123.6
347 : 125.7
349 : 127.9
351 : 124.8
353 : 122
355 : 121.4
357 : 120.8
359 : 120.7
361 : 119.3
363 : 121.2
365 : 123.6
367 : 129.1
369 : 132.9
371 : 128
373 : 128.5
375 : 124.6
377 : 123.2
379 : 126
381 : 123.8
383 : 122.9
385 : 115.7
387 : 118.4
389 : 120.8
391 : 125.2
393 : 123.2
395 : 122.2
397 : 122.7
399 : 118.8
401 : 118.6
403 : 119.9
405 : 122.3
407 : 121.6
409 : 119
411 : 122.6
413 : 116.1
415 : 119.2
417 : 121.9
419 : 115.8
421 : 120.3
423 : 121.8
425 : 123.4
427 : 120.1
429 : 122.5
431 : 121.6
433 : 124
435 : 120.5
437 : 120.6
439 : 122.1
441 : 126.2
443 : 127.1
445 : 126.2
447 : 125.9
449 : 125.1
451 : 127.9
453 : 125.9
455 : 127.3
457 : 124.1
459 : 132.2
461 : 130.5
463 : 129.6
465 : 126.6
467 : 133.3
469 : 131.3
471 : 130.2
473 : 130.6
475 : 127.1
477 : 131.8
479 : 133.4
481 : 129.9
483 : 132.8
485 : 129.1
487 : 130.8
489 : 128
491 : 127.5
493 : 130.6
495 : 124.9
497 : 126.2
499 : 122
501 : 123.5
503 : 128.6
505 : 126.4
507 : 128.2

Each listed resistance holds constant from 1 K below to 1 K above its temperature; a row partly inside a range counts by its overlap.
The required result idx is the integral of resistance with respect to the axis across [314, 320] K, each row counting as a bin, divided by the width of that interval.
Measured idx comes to 132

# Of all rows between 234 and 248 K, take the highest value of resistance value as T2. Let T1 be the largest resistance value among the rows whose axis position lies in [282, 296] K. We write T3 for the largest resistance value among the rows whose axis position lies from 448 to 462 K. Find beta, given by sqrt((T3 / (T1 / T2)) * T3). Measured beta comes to 133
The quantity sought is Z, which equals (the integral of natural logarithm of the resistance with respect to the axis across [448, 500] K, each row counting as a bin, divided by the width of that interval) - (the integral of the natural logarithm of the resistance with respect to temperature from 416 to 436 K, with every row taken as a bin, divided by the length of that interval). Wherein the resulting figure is 0.06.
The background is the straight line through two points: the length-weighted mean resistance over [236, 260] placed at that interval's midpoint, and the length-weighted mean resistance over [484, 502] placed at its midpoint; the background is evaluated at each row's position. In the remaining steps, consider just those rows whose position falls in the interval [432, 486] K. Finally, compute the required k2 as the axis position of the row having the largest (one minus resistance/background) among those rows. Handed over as 435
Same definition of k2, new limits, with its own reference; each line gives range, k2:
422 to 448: 427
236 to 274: 269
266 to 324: 269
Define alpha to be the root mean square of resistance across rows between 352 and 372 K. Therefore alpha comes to 124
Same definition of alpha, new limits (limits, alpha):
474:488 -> 131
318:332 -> 127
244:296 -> 120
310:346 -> 128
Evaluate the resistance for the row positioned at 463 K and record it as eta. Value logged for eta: 129.6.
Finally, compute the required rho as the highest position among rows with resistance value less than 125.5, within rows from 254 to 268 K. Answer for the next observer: 267 K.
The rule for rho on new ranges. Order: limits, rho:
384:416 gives 415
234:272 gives 271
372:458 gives 457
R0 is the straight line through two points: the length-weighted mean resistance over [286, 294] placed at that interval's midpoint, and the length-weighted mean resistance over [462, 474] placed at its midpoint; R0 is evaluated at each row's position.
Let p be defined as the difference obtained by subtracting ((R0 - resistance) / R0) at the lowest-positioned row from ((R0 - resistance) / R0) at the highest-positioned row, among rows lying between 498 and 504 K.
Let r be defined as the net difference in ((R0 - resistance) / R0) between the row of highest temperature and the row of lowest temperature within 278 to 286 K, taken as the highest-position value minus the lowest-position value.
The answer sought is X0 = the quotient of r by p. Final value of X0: 2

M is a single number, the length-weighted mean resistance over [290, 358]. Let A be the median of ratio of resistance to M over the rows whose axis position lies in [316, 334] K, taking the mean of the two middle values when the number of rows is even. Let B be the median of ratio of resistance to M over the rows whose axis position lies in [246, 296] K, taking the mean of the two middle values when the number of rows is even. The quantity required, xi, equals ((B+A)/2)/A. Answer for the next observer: 0.970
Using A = 0.998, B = 0.94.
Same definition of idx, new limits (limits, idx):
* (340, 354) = 125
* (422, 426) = 123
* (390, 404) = 122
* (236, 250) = 133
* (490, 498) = 127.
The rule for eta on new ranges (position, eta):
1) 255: 125.9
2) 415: 119.2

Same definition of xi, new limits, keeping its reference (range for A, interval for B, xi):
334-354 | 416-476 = 0.996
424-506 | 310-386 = 0.994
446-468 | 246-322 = 1.000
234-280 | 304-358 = 1.014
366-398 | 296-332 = 1.022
